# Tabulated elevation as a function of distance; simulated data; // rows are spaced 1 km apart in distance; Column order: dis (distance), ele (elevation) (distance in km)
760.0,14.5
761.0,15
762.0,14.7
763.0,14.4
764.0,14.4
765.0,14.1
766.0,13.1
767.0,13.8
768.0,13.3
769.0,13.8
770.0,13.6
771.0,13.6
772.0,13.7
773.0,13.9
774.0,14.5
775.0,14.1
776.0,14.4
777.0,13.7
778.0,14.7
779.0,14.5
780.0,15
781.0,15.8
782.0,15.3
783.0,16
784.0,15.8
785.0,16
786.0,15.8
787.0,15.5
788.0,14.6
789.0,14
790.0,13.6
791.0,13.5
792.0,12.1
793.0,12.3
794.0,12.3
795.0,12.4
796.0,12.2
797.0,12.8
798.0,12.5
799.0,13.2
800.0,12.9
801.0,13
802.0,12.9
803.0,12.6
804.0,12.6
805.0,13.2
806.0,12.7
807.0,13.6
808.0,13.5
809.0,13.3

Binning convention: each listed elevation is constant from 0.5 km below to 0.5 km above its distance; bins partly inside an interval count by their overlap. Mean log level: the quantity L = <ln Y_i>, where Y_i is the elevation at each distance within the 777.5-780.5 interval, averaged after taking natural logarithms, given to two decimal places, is 2.69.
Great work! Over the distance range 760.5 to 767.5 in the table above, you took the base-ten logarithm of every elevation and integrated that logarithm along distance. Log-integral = 8.07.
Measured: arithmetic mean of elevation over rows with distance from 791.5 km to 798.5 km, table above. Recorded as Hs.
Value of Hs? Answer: 12.4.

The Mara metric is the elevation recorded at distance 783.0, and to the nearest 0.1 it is 16.0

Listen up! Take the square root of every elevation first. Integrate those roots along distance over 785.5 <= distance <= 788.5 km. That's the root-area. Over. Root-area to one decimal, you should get 11.7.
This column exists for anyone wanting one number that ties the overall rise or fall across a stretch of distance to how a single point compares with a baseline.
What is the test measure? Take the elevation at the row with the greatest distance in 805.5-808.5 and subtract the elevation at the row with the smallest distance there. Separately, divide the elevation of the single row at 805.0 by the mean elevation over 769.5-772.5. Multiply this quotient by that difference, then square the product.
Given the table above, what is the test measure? 0.60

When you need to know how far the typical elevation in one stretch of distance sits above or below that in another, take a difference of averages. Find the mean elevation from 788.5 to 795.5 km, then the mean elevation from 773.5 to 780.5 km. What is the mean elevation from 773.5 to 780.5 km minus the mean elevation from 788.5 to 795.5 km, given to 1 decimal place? 1.5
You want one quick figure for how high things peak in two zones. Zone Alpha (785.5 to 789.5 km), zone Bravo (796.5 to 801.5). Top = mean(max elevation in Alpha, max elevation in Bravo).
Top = 14.5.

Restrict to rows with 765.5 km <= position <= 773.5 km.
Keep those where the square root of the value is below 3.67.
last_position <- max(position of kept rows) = 768.0 km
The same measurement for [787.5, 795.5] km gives 795.0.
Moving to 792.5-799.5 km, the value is 799.0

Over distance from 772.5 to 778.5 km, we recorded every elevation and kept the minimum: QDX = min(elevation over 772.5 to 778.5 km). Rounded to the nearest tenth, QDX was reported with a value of 13.7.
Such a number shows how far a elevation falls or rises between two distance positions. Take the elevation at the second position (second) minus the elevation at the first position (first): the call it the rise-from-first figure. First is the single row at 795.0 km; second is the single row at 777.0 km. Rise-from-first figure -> 1.3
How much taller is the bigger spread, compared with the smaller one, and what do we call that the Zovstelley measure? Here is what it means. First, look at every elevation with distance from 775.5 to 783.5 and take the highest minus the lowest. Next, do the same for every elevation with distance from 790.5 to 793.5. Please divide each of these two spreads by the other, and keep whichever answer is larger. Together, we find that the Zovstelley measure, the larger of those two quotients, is 1.6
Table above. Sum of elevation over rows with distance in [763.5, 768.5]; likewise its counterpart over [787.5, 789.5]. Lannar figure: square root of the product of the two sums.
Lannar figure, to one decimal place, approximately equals 44.3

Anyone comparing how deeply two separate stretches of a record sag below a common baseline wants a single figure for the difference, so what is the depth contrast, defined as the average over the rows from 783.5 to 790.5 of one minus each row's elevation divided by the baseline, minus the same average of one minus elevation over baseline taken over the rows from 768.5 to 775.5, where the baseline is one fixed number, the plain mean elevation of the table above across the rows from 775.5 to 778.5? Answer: -0.08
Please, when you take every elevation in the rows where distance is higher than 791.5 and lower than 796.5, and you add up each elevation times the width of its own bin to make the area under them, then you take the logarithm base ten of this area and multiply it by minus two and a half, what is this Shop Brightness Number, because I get -4.5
